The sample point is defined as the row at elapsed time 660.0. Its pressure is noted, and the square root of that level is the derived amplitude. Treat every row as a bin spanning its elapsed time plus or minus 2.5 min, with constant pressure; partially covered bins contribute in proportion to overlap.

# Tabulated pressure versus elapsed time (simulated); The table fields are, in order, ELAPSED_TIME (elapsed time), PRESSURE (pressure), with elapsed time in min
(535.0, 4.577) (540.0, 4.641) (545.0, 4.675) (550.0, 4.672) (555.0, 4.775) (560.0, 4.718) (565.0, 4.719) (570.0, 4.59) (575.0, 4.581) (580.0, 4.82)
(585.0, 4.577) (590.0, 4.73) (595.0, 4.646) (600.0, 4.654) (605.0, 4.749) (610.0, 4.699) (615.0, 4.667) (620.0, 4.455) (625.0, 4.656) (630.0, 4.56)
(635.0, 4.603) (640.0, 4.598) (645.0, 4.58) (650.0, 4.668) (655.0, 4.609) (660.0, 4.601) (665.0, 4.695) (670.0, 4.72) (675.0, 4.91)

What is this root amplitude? 2.14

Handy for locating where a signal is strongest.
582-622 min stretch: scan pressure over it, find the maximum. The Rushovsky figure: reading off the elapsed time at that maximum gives 605.0 min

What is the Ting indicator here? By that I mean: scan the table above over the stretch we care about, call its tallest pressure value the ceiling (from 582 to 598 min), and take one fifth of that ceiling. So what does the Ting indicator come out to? 0.946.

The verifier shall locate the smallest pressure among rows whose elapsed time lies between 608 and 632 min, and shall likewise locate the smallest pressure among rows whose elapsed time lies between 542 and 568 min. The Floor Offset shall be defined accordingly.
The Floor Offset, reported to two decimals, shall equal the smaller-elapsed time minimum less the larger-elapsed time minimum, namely 0.22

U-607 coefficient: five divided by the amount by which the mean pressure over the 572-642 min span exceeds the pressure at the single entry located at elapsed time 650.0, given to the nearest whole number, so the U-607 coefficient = -196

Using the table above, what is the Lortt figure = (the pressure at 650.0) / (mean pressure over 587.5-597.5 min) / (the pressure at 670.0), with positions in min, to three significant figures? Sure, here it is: 0.211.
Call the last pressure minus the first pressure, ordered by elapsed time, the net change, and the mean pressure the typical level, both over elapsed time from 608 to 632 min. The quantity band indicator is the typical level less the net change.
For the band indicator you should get 4.75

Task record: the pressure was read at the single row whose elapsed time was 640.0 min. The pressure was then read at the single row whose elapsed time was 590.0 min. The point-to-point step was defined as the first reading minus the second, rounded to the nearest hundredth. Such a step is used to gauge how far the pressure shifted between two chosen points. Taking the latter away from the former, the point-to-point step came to -0.13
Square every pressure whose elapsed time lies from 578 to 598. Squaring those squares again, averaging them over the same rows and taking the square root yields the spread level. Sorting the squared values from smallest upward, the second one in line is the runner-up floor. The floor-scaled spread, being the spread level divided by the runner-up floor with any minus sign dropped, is 1.02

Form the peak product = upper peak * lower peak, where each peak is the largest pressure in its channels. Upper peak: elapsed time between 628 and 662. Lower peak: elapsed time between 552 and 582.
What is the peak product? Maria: 22.50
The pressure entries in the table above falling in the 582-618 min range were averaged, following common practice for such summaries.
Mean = 4.67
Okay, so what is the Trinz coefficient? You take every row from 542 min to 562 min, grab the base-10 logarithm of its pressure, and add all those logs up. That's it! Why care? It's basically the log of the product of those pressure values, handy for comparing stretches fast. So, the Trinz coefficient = 2.69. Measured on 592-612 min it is 2.68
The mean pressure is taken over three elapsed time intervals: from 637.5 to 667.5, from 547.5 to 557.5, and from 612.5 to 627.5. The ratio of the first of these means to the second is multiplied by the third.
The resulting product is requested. 4.50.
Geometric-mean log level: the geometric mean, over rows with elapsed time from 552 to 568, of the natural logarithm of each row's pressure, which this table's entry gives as 1.56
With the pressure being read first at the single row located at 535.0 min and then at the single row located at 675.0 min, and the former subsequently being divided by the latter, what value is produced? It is 0.93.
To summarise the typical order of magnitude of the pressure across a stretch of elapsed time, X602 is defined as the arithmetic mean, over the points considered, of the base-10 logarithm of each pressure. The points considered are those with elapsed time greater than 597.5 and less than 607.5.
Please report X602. 0.672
